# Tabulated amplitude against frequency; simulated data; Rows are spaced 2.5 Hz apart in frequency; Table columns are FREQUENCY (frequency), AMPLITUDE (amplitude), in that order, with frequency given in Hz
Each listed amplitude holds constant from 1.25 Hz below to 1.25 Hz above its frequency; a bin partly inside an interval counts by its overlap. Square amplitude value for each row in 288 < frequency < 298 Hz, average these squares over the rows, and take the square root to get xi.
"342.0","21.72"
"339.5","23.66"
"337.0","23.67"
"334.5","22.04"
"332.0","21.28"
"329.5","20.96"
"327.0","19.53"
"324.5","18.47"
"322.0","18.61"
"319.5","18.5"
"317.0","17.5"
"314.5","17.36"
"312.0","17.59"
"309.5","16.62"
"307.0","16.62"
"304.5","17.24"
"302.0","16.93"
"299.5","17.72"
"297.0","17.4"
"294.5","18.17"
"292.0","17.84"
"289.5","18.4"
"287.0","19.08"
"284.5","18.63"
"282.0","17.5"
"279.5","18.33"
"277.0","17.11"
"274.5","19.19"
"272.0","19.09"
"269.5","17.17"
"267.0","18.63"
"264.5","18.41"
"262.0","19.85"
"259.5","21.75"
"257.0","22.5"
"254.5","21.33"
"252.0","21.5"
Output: 18.0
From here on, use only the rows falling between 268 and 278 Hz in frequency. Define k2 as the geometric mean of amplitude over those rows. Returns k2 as 18.1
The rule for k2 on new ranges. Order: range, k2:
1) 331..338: 22.3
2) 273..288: 18.3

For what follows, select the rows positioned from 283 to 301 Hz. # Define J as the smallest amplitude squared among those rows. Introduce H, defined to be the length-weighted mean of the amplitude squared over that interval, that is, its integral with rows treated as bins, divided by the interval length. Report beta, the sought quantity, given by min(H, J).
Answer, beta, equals 303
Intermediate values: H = 330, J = 303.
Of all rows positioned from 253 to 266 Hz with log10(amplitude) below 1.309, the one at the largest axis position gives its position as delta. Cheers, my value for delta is 264.5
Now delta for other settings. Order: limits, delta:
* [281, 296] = 294.5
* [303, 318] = 317.0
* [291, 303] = 302.0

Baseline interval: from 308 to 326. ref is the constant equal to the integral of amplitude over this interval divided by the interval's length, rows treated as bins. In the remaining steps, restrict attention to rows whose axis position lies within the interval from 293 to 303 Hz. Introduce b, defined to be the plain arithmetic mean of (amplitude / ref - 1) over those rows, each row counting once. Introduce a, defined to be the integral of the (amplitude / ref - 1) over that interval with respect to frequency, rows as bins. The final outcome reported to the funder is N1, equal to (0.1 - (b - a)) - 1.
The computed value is -1.02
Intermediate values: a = -0.1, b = -0.015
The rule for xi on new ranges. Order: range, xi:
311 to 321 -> 17.7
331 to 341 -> 22.7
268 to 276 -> 18.5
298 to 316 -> 17.2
